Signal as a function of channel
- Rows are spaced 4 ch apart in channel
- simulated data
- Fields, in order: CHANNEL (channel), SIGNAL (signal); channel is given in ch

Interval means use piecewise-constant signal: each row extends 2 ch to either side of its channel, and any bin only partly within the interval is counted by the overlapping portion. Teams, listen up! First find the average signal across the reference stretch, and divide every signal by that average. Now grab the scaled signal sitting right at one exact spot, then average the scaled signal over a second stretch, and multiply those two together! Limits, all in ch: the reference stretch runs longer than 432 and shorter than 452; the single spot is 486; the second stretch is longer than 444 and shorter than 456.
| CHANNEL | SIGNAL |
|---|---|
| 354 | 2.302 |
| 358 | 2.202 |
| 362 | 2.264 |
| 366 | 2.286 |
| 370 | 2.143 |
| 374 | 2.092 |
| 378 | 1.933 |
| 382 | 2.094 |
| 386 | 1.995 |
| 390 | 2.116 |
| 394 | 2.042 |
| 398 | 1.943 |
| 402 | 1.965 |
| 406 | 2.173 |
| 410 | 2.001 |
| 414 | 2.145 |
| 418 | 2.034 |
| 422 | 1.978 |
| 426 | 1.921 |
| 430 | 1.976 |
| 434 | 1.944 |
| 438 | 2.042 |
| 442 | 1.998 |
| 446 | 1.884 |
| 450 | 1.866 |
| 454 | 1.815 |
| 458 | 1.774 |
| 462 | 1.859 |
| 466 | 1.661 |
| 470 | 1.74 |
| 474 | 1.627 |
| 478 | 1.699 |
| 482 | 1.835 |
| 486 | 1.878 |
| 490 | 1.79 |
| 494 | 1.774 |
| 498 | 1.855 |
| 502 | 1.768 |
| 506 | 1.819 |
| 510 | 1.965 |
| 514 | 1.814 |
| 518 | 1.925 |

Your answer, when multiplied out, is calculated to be 0.92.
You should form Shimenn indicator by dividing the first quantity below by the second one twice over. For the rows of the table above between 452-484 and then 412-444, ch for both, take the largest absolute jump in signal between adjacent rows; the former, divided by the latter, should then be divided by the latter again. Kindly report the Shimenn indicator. 16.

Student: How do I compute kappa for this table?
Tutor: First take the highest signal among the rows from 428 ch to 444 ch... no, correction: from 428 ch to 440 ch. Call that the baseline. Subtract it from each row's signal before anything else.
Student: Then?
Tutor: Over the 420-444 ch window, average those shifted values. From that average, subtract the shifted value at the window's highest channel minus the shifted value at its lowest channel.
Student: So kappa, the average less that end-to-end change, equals -0.1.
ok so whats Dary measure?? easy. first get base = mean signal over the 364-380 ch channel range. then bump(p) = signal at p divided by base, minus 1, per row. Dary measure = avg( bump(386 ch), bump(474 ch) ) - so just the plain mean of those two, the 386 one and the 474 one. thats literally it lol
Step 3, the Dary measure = -0.14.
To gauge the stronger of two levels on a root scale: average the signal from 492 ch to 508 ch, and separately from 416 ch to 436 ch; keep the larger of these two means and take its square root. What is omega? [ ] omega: 1.404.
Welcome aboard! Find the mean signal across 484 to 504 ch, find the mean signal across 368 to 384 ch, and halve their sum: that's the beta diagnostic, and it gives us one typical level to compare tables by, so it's 1.94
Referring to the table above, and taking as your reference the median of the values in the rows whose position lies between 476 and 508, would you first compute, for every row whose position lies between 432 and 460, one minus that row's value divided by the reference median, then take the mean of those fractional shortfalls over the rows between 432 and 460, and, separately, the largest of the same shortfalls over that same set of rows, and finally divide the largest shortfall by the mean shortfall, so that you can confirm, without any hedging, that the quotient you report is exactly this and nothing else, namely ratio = -0.31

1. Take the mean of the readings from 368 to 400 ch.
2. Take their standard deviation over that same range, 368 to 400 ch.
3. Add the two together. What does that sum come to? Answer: 2.12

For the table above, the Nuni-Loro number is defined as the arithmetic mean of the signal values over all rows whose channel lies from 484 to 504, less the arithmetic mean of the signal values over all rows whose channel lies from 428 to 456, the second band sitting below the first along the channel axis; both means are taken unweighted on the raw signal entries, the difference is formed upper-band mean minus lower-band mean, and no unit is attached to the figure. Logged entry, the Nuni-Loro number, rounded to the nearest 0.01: -0.12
